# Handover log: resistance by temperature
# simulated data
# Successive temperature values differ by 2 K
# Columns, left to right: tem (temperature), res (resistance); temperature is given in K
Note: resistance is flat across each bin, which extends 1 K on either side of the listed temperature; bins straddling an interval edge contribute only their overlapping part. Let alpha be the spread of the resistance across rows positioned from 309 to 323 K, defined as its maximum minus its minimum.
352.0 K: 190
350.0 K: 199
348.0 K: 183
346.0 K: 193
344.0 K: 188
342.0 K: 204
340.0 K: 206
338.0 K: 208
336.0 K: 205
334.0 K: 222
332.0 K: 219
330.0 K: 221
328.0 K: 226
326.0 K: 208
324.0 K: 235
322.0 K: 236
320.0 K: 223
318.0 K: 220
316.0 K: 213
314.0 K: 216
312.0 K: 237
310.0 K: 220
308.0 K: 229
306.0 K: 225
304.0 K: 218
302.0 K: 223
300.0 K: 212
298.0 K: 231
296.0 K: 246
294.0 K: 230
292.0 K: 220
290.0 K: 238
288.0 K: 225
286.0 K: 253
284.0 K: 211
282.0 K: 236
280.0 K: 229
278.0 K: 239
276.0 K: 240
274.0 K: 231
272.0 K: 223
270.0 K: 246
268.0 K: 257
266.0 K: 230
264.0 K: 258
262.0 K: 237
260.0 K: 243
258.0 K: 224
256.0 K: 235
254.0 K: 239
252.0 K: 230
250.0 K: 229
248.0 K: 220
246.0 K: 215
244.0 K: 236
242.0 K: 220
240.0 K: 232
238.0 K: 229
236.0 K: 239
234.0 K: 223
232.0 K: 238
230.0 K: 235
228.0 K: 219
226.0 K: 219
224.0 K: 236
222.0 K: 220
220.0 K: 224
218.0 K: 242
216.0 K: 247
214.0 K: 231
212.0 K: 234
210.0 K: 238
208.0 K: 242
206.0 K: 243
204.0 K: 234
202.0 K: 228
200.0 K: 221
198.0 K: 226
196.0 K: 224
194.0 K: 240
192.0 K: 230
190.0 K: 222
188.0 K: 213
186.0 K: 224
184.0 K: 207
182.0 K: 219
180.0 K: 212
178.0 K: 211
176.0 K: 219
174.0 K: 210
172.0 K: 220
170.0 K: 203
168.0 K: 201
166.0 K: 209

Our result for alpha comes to 24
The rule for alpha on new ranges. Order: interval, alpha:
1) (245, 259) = 24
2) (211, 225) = 27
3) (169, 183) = 17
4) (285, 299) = 33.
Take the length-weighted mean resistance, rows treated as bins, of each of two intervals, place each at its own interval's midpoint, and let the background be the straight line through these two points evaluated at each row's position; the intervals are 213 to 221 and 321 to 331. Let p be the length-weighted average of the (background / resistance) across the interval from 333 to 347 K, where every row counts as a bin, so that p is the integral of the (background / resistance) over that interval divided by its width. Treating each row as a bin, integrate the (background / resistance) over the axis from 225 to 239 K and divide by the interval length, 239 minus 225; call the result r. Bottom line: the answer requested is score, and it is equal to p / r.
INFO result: 1.07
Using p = 1.10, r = 1.03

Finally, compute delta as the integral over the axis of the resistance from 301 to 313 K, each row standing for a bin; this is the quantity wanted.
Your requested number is 2704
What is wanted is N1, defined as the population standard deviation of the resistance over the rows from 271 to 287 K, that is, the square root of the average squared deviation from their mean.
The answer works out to 11.7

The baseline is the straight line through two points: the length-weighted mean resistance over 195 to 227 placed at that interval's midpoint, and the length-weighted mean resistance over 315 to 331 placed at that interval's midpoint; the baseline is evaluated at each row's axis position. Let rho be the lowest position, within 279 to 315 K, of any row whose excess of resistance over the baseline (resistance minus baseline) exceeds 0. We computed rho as 280.0 K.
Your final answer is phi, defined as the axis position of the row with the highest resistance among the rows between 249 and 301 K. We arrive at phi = 264.0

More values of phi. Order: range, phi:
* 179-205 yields 194.0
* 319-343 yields 322.0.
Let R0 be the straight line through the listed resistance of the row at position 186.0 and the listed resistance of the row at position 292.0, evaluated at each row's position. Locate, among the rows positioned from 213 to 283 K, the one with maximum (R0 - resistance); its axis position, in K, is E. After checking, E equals 246.0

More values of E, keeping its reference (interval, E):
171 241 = 184.0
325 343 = 342.0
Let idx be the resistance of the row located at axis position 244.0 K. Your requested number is 236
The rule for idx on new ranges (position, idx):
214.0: 231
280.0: 229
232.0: 238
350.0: 199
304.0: 218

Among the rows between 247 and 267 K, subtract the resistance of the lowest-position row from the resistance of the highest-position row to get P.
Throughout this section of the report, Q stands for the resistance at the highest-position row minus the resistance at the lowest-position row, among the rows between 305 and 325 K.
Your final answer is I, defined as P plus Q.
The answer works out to 20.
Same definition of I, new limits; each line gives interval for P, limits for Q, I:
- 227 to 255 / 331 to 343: 5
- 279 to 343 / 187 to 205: -4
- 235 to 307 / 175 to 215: -2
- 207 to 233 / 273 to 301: -23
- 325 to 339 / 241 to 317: -7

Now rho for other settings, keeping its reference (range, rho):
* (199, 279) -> 204.0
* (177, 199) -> 194.0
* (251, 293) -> 252.0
